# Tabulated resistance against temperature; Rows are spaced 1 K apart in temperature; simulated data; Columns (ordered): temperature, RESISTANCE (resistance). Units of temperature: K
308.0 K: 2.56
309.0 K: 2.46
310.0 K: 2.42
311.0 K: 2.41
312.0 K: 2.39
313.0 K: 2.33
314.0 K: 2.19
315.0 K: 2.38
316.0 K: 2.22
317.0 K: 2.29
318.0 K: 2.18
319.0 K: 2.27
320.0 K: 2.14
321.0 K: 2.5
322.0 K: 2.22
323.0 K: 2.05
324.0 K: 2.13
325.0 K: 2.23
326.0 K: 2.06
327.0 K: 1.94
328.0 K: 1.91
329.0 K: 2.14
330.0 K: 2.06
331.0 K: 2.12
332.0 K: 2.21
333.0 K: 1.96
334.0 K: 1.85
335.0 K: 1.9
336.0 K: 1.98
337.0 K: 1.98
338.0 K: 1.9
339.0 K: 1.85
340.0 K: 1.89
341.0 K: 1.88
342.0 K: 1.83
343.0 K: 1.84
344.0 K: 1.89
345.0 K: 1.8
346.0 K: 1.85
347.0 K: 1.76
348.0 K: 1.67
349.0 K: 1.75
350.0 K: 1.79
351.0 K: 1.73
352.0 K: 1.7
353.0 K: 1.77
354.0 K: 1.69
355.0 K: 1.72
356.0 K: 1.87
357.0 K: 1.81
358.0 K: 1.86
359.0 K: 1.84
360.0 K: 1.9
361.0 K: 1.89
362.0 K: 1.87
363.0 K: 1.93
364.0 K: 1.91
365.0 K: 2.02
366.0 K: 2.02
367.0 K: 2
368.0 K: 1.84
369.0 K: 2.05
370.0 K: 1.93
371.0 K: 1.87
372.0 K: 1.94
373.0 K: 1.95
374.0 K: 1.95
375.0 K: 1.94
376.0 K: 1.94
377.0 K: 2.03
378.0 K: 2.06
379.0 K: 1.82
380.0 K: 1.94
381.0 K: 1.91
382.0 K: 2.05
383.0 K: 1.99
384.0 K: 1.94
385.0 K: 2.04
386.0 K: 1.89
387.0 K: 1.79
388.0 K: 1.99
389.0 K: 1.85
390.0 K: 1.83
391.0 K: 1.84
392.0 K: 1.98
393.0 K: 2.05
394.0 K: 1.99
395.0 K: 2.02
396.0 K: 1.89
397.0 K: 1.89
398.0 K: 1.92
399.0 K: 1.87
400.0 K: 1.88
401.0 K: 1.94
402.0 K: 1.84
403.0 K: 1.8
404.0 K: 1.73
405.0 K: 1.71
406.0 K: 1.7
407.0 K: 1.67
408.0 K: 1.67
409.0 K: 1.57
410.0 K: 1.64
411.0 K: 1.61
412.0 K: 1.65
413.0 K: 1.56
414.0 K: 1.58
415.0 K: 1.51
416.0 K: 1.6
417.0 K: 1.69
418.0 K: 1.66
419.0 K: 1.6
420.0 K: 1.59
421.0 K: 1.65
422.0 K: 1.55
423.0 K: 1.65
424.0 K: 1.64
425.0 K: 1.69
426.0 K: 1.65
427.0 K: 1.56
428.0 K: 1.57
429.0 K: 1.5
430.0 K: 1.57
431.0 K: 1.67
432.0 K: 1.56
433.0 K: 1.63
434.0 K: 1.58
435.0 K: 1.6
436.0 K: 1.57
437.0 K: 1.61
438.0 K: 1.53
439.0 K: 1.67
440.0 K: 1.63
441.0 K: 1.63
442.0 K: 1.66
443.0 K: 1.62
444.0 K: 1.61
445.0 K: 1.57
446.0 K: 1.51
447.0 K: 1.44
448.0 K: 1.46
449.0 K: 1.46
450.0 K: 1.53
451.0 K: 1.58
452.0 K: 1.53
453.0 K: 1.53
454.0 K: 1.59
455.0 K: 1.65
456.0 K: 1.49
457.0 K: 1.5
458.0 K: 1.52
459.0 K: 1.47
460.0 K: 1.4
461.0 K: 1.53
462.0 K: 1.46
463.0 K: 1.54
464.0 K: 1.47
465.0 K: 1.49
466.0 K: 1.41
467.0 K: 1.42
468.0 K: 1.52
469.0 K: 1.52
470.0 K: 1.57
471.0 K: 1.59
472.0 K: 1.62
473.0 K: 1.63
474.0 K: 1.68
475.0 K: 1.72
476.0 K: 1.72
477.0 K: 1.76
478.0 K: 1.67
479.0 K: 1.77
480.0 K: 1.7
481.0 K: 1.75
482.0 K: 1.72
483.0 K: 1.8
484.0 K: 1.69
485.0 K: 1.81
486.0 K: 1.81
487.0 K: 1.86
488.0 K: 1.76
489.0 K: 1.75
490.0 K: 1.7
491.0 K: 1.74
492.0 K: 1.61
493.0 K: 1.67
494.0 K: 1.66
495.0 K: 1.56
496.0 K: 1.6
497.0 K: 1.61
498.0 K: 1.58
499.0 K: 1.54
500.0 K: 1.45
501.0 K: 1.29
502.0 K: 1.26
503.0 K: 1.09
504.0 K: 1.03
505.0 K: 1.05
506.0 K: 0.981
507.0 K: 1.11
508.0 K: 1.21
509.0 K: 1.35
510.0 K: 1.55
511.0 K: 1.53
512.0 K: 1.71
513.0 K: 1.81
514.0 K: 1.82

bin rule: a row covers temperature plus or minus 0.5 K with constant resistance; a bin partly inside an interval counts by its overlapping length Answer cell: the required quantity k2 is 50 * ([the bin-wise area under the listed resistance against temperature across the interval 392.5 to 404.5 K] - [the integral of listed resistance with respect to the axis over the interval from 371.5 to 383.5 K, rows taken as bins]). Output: -35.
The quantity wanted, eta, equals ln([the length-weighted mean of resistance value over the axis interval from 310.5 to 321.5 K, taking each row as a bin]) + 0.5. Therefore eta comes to 1.333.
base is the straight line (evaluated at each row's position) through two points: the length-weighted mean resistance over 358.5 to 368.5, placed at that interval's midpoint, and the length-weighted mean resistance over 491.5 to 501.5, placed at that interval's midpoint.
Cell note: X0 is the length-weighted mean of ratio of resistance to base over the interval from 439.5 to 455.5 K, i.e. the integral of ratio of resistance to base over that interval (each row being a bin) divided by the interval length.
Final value 0.92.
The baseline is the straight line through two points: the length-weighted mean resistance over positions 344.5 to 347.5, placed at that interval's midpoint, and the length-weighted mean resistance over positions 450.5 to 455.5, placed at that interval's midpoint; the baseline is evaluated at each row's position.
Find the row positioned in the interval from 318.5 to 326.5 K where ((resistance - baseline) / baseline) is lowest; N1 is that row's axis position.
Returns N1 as 323.0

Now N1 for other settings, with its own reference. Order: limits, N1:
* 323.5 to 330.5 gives 328.0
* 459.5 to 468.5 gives 460.0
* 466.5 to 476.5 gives 467.0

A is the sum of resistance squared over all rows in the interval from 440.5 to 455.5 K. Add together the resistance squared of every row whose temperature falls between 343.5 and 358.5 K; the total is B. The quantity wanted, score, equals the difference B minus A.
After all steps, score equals 11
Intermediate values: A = 36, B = 47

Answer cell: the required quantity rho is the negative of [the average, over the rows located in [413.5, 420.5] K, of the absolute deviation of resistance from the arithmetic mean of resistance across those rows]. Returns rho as -0.040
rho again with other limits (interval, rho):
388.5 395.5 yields -0.083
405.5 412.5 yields -0.032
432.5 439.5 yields -0.033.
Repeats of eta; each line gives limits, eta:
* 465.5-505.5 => 0.965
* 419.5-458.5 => 0.956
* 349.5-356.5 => 1.061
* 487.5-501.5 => 0.975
